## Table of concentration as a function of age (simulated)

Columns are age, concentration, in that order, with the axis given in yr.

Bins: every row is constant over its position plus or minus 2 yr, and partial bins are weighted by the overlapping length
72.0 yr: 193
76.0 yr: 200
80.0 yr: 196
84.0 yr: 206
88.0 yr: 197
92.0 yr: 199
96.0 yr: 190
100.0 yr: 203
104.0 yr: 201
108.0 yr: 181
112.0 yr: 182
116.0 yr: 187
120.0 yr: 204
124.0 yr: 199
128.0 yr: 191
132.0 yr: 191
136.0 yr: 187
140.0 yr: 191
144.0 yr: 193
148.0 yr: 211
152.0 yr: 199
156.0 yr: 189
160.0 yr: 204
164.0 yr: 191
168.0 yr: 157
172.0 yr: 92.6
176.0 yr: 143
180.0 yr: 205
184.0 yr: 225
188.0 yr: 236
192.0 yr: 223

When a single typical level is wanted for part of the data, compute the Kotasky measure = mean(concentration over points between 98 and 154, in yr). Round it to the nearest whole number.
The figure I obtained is 194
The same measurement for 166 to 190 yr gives 176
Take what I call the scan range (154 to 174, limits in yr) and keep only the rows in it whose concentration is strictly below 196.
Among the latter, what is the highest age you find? 172.0 yr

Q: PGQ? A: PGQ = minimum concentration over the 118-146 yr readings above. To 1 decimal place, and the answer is 187.0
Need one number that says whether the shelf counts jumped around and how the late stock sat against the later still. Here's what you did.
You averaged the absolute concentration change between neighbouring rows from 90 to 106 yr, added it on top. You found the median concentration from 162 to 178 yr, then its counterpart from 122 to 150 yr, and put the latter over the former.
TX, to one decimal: 9.3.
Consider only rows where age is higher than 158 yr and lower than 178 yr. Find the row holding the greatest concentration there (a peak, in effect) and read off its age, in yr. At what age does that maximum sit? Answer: 160.0 yr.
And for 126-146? 144.0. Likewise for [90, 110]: 100.0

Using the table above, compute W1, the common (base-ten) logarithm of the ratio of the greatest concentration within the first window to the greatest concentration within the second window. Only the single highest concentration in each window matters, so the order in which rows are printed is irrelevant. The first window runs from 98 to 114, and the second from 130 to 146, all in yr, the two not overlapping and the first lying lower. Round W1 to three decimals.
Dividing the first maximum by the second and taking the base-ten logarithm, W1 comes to 0.022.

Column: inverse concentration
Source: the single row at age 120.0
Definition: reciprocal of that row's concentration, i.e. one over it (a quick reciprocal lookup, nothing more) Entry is 0.0049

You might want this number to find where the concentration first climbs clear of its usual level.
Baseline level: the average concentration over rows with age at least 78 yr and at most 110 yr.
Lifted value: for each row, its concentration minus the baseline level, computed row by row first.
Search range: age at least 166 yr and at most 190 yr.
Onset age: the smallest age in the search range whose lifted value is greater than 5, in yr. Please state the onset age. 180.0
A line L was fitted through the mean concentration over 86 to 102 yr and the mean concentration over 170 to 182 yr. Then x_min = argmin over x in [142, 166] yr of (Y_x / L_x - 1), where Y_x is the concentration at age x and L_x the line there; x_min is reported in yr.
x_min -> 144.0 yr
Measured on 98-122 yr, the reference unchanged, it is 108.0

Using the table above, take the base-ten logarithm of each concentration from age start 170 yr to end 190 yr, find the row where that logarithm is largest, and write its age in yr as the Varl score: 188.0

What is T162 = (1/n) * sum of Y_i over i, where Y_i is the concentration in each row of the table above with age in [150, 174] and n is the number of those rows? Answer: 172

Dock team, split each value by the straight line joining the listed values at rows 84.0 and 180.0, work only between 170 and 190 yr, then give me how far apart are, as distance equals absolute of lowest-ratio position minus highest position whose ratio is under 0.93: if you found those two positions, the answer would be 4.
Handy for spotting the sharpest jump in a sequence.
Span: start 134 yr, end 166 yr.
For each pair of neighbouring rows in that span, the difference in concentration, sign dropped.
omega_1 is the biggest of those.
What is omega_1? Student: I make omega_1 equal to 18.0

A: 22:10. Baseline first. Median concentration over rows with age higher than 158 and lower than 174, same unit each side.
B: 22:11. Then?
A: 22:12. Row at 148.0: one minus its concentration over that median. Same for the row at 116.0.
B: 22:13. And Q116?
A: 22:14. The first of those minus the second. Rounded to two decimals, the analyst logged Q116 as -0.14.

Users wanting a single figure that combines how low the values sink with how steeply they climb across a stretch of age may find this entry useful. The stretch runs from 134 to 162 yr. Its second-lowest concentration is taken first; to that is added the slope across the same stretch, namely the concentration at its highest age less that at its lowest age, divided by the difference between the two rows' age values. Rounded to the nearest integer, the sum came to 190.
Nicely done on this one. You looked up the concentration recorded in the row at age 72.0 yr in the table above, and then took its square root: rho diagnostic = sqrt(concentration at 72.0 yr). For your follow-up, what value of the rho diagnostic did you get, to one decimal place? 13.9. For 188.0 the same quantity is 15.4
